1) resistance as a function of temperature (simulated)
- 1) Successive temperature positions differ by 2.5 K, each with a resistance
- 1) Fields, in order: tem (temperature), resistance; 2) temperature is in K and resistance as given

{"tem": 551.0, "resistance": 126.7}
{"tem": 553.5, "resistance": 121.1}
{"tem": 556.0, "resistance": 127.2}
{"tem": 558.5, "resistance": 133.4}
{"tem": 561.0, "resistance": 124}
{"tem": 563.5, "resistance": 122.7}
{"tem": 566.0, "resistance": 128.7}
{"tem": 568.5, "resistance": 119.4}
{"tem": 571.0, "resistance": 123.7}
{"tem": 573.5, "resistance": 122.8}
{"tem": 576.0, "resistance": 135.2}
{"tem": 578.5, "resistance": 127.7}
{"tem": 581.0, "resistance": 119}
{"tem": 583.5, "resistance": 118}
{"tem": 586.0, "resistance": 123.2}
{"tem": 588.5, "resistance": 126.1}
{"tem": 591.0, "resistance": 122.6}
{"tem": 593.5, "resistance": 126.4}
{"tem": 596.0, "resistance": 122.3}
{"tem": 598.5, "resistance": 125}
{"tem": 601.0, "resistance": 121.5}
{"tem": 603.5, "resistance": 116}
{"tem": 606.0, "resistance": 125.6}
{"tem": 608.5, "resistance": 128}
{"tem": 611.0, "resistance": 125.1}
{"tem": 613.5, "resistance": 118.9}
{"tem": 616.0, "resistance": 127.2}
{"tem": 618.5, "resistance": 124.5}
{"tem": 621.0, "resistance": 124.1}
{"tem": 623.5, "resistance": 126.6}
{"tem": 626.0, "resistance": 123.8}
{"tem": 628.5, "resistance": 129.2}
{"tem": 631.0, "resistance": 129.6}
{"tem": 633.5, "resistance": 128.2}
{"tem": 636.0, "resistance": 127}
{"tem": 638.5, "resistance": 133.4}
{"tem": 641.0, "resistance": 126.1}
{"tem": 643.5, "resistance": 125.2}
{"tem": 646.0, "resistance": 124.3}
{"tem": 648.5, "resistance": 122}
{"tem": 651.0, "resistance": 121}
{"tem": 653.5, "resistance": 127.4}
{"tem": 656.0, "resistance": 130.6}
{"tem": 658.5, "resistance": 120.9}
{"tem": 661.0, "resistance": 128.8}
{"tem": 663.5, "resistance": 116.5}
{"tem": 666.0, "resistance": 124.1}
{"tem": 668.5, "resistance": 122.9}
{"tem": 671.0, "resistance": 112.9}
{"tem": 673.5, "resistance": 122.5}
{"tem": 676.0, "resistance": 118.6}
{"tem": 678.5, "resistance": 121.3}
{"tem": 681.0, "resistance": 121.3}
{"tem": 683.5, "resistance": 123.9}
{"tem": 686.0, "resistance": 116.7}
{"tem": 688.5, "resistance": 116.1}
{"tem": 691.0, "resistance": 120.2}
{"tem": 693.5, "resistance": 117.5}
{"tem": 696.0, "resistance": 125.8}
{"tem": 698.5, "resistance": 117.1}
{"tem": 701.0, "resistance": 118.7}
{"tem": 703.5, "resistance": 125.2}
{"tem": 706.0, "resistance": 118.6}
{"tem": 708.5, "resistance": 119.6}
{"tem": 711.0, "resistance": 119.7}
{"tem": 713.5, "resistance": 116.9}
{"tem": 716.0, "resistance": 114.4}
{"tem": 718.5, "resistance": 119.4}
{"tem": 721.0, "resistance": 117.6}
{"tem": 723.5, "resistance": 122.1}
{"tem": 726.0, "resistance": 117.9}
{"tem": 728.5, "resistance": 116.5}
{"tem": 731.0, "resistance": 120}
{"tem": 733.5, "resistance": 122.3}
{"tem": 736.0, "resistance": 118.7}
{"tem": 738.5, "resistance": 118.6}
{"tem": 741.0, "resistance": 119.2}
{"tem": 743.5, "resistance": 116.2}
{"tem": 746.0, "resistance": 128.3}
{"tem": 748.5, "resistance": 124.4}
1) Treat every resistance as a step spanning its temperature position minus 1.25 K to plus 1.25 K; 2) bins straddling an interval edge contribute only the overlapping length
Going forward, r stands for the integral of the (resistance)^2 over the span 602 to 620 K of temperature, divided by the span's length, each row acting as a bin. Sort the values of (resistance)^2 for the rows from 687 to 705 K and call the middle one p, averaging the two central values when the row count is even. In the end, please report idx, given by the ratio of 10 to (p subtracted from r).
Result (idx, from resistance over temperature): 0.008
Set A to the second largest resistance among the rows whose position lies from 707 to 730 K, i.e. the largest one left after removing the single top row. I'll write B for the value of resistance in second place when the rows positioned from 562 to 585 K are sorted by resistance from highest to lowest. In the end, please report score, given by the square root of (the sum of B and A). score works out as 15.8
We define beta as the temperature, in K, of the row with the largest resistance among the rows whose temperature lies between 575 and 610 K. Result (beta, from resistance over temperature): 576.0 K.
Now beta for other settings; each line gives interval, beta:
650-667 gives 656.0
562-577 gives 576.0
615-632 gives 631.0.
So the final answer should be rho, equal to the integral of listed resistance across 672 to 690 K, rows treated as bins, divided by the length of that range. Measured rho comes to 120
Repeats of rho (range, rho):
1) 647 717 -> 121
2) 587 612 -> 124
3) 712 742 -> 119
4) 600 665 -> 125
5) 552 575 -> 125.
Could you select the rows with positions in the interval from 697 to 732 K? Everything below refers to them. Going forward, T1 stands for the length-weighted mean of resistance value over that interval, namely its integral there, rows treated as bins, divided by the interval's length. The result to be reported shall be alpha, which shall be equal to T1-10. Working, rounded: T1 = 119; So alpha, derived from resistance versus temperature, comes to 109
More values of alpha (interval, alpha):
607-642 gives 117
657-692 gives 111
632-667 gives 115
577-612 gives 113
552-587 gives 115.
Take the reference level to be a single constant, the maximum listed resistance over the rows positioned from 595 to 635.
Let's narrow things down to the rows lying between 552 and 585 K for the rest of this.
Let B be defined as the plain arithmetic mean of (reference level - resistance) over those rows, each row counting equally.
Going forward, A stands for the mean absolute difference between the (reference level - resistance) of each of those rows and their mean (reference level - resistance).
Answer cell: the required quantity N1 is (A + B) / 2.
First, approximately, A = 4.3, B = 5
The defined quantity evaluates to 4.5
